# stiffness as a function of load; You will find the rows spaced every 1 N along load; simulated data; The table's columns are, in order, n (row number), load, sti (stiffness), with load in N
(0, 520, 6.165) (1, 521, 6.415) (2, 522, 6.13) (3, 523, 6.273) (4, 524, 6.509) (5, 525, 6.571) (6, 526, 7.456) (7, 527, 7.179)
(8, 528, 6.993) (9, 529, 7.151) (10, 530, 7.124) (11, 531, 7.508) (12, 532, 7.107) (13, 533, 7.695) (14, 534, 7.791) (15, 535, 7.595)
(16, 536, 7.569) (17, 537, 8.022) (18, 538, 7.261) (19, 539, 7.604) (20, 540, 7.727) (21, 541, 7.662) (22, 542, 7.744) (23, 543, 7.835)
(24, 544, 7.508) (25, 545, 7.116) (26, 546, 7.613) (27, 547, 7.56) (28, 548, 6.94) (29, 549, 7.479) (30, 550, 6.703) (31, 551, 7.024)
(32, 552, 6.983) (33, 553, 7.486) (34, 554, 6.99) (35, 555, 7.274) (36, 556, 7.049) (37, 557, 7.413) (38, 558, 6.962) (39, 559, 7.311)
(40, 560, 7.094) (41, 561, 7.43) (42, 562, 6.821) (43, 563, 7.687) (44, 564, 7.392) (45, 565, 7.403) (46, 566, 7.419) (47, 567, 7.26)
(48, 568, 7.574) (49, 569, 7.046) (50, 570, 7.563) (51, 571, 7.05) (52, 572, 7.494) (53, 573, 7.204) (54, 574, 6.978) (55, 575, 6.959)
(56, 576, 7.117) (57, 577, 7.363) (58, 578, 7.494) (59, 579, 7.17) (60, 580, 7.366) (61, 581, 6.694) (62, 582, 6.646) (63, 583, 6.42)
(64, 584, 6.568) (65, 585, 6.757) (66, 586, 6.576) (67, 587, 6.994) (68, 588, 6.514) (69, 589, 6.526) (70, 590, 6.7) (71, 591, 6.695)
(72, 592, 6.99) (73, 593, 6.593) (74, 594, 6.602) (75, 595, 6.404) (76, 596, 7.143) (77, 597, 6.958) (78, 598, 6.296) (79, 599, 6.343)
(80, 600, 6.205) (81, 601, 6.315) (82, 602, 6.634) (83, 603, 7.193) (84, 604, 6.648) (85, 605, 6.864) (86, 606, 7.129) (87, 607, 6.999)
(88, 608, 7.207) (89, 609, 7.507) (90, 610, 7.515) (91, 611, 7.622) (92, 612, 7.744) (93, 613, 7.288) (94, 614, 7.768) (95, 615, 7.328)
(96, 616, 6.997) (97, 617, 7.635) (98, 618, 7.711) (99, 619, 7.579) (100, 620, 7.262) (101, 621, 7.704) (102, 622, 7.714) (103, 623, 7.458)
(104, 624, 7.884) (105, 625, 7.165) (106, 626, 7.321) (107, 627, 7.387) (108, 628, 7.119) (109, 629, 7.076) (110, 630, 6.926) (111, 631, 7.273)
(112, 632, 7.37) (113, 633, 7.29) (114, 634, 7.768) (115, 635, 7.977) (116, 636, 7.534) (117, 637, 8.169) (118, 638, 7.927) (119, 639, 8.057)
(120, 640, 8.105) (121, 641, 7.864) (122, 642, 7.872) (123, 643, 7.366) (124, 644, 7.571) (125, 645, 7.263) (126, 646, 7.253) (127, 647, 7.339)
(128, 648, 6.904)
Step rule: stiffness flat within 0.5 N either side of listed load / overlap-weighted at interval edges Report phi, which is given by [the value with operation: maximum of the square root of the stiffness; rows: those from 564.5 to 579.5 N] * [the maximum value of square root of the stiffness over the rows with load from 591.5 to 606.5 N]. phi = 7.4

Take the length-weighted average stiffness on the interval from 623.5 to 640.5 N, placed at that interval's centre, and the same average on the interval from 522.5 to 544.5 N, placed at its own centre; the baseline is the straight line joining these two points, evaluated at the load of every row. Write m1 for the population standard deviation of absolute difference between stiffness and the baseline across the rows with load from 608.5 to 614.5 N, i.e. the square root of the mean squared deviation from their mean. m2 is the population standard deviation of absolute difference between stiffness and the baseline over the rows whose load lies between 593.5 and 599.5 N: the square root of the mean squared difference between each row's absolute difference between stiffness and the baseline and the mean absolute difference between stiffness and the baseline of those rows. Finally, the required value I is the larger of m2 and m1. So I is 0.321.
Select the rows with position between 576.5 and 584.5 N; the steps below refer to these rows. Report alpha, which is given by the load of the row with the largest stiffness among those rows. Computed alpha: 578 N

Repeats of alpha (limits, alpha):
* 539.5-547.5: 543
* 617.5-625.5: 624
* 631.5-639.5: 637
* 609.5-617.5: 614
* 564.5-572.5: 568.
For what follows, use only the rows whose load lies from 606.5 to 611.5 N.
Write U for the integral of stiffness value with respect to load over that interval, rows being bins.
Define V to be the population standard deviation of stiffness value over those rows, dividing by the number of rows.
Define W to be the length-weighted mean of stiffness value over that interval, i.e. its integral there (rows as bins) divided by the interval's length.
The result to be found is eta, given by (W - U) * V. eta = -6.8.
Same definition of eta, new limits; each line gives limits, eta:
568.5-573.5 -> -6.4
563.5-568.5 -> -3.0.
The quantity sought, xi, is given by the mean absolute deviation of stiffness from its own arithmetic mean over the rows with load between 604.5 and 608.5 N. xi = 0.12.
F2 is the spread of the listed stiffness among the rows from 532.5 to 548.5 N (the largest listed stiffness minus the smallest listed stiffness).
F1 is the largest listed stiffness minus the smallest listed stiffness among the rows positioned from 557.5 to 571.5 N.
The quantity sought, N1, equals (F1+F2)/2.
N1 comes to 0.97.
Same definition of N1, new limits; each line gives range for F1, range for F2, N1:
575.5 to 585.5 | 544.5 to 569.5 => 1.03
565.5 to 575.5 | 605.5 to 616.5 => 0.69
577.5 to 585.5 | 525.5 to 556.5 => 1.20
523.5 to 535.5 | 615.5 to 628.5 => 1.08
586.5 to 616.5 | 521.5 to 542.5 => 1.73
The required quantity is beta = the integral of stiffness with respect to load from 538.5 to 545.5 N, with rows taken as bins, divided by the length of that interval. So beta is 7.60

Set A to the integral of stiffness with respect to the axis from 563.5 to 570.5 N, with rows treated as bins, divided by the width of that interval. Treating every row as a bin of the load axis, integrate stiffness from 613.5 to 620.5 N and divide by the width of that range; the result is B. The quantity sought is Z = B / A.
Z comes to 1.012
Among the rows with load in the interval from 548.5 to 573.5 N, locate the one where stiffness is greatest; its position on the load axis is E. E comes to 563 N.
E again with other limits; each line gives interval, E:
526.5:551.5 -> 537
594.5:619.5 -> 614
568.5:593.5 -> 570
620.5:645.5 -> 637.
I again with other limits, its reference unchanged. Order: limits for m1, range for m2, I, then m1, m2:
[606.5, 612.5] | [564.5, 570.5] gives 0.176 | 0.176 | 0.125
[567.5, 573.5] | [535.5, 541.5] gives 0.174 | 0.123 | 0.174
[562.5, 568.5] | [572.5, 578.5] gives 0.168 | 0.098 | 0.168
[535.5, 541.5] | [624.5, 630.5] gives 0.174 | 0.174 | 0.156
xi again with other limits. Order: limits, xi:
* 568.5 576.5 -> 0.18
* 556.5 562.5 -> 0.21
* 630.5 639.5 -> 0.30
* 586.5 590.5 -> 0.16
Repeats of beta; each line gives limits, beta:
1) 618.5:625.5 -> 7.54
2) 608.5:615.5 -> 7.54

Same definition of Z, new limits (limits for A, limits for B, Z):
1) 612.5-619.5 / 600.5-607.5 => 0.914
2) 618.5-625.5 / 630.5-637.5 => 1.012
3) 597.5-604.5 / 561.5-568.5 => 1.130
